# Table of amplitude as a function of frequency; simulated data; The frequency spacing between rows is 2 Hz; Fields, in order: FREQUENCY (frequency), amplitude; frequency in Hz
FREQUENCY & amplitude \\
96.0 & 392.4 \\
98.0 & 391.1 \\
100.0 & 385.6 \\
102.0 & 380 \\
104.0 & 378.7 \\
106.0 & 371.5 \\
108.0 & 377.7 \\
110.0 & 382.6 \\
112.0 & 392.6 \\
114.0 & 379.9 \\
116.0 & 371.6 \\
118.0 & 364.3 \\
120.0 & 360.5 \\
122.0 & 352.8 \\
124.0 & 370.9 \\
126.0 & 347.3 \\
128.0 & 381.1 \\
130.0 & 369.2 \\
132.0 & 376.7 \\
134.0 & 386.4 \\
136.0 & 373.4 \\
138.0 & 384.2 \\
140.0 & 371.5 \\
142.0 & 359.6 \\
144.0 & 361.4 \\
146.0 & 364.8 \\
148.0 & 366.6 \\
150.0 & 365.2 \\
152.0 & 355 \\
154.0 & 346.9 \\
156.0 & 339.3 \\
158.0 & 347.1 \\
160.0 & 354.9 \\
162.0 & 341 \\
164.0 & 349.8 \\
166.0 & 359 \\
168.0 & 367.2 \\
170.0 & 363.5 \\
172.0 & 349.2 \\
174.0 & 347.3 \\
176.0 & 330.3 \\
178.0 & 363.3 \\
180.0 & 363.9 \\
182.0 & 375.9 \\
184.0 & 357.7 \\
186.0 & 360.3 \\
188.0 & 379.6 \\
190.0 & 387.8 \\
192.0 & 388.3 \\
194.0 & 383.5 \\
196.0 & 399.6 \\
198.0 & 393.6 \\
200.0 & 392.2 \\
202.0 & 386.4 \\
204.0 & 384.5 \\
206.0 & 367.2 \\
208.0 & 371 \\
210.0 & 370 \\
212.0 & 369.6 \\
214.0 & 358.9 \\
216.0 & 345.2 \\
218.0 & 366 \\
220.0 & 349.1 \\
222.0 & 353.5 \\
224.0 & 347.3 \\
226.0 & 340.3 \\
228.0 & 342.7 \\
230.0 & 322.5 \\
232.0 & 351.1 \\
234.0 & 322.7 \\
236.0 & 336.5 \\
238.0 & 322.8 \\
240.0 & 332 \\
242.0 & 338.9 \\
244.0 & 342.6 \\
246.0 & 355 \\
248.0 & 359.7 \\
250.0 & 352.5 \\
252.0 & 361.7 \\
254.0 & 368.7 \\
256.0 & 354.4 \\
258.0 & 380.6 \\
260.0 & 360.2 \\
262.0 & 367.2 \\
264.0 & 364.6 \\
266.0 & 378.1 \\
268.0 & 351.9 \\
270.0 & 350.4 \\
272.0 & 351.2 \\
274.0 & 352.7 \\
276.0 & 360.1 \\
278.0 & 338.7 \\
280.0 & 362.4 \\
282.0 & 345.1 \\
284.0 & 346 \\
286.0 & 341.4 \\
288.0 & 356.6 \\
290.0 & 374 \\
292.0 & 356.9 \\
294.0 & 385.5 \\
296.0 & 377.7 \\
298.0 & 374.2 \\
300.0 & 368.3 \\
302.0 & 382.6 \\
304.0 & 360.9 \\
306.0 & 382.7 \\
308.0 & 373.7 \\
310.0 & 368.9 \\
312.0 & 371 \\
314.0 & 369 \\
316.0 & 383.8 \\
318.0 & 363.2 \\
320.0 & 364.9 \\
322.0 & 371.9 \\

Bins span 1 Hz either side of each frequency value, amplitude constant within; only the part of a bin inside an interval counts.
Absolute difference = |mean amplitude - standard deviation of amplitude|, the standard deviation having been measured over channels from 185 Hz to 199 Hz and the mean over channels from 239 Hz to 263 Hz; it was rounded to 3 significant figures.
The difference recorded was 344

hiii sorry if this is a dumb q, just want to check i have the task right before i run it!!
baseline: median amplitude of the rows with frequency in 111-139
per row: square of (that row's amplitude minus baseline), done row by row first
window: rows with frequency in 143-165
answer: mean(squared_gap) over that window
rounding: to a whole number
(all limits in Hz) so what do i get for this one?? 436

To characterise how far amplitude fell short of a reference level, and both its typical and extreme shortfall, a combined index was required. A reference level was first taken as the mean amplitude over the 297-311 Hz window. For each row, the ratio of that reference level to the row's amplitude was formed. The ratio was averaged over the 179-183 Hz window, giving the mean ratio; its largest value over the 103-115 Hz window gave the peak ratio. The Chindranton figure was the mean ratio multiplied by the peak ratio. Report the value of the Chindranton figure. 1.01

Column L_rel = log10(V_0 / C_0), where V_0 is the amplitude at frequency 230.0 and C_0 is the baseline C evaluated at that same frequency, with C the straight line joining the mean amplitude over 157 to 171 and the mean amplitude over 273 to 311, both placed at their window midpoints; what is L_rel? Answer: -0.05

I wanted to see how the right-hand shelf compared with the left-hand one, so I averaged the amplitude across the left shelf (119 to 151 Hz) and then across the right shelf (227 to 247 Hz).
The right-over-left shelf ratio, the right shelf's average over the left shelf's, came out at 0.91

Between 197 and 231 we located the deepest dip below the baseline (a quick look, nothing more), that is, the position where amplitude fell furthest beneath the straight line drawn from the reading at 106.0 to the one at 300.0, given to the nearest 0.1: 230.0 Hz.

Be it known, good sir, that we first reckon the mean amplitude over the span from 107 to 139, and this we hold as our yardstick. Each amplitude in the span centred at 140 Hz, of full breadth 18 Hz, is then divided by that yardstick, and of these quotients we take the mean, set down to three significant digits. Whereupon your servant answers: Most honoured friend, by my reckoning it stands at 0.996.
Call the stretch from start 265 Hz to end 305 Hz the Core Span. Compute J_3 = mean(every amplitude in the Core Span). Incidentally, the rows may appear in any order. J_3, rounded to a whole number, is 361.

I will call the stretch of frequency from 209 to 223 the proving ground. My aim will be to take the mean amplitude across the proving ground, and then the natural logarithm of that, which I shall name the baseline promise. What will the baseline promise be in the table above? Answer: 5.88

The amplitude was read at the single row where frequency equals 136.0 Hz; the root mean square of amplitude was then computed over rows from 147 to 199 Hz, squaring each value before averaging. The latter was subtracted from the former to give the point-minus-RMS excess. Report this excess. 10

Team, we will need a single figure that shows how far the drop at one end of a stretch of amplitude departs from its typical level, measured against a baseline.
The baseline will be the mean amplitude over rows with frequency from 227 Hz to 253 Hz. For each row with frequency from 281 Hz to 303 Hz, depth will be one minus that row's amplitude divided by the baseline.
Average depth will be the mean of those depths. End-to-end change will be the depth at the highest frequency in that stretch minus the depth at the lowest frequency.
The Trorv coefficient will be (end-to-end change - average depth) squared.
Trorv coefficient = 0.0019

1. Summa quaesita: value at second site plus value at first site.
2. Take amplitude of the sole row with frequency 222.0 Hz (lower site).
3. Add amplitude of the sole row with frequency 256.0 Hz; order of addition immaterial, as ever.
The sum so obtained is 708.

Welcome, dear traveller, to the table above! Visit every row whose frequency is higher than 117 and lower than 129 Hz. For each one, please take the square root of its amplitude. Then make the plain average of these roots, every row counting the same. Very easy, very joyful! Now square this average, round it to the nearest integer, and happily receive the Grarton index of 363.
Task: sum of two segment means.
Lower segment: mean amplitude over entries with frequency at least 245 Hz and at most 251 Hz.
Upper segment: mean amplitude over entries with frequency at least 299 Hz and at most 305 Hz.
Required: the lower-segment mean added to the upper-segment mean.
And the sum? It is 726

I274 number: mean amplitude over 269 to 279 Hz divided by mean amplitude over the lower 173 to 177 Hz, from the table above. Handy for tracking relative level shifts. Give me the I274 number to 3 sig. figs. 1.03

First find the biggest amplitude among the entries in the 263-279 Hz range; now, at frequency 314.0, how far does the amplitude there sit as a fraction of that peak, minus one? -0.02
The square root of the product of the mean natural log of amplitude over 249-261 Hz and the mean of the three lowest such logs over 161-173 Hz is 5.87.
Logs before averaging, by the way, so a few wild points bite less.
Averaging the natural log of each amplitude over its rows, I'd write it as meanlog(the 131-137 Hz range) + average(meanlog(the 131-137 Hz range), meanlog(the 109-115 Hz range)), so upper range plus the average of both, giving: 11.9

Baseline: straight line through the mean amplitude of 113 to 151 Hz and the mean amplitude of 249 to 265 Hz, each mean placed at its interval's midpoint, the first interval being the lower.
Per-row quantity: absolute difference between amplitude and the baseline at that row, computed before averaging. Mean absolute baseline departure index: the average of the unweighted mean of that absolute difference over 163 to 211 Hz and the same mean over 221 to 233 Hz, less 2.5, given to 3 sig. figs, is 15.7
